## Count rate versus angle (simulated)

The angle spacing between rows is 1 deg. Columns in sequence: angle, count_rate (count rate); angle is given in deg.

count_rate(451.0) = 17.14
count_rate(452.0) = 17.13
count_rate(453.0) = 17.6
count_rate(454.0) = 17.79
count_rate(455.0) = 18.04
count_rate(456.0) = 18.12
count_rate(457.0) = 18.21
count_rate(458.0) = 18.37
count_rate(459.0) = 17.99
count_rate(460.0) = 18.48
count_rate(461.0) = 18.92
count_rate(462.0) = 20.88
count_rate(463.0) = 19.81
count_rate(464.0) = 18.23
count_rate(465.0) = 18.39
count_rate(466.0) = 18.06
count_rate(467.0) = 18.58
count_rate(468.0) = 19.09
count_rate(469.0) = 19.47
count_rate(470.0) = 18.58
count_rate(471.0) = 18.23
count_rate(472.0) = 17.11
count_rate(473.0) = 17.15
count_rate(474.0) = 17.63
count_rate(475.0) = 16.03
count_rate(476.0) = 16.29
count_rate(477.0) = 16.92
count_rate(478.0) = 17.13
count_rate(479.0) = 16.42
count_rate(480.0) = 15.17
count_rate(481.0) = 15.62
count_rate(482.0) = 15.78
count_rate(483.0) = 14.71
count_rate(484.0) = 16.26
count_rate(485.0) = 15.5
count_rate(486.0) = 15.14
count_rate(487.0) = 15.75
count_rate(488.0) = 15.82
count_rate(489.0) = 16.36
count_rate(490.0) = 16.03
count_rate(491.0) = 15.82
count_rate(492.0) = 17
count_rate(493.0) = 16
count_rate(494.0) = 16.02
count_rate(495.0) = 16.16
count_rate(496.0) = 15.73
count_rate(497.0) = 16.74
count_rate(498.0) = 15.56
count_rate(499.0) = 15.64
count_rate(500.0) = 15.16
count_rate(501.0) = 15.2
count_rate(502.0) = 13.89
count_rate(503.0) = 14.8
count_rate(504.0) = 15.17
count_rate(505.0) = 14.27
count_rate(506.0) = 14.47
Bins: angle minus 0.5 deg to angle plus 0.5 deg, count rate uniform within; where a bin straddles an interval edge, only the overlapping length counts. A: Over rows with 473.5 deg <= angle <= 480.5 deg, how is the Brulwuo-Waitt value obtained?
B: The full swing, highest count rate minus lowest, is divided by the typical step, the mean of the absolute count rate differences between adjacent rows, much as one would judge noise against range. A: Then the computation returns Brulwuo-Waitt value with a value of 3.2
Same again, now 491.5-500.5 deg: 3.4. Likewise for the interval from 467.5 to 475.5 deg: 5.0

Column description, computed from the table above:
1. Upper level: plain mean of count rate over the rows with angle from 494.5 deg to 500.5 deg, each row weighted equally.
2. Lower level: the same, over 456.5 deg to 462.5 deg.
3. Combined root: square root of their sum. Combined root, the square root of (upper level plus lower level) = 5.89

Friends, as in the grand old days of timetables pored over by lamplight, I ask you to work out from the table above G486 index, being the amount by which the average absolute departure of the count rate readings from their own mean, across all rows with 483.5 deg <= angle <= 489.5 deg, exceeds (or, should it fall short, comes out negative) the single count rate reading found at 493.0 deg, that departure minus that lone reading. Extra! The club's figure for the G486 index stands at -16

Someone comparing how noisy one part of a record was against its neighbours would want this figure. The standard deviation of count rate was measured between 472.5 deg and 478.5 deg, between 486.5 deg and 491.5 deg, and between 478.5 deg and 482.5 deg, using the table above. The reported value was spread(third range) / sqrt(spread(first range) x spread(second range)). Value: 1.3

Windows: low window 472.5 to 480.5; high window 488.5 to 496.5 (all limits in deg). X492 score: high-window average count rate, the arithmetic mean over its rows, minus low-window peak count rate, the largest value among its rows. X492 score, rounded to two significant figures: -1.5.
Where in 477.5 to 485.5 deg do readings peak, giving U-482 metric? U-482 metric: 478.0 deg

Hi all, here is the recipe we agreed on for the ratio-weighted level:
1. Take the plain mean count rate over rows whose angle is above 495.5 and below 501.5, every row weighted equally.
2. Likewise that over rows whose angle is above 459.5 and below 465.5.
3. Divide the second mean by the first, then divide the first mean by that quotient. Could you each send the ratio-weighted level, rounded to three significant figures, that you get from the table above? 12.8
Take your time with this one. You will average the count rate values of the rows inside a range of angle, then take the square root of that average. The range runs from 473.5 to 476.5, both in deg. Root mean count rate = 4.08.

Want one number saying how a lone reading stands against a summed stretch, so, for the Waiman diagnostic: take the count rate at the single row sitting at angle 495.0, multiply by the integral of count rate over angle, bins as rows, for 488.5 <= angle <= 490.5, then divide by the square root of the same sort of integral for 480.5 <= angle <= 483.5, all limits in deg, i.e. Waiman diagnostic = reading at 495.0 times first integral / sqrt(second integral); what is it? 77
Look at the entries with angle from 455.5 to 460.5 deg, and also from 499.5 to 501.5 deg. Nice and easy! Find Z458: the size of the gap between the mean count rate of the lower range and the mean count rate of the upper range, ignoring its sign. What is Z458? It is 3.1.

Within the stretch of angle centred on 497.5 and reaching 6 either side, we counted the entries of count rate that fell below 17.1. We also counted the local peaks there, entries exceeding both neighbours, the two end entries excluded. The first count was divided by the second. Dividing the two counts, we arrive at 3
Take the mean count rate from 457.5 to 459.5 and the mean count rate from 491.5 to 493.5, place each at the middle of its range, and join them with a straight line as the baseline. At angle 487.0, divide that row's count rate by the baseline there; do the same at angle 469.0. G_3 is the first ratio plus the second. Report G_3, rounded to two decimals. 2.04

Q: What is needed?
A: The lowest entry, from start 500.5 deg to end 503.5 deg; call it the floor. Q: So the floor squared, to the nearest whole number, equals 193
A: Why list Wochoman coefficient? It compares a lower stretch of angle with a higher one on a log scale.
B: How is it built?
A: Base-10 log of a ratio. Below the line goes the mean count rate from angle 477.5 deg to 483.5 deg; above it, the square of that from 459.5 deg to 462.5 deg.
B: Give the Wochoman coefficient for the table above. 1.38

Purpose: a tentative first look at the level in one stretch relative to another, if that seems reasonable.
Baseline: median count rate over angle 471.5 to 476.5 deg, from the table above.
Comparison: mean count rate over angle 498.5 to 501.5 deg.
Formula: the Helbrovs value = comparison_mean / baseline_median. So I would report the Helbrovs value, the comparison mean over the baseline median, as 0.90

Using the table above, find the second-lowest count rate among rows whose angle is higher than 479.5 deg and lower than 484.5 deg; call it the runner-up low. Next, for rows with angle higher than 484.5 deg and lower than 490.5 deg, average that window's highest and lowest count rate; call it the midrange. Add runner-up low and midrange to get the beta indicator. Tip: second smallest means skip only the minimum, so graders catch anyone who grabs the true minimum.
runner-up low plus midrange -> 30.9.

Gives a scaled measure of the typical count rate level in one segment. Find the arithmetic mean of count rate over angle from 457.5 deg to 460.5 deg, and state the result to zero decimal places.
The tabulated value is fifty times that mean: 914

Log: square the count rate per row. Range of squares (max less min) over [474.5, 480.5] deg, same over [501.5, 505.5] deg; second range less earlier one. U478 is -26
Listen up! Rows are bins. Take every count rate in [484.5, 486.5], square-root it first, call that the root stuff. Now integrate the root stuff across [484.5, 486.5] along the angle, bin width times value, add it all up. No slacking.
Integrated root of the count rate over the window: 7.8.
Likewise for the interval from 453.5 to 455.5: 8.5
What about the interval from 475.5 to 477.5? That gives 8.1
